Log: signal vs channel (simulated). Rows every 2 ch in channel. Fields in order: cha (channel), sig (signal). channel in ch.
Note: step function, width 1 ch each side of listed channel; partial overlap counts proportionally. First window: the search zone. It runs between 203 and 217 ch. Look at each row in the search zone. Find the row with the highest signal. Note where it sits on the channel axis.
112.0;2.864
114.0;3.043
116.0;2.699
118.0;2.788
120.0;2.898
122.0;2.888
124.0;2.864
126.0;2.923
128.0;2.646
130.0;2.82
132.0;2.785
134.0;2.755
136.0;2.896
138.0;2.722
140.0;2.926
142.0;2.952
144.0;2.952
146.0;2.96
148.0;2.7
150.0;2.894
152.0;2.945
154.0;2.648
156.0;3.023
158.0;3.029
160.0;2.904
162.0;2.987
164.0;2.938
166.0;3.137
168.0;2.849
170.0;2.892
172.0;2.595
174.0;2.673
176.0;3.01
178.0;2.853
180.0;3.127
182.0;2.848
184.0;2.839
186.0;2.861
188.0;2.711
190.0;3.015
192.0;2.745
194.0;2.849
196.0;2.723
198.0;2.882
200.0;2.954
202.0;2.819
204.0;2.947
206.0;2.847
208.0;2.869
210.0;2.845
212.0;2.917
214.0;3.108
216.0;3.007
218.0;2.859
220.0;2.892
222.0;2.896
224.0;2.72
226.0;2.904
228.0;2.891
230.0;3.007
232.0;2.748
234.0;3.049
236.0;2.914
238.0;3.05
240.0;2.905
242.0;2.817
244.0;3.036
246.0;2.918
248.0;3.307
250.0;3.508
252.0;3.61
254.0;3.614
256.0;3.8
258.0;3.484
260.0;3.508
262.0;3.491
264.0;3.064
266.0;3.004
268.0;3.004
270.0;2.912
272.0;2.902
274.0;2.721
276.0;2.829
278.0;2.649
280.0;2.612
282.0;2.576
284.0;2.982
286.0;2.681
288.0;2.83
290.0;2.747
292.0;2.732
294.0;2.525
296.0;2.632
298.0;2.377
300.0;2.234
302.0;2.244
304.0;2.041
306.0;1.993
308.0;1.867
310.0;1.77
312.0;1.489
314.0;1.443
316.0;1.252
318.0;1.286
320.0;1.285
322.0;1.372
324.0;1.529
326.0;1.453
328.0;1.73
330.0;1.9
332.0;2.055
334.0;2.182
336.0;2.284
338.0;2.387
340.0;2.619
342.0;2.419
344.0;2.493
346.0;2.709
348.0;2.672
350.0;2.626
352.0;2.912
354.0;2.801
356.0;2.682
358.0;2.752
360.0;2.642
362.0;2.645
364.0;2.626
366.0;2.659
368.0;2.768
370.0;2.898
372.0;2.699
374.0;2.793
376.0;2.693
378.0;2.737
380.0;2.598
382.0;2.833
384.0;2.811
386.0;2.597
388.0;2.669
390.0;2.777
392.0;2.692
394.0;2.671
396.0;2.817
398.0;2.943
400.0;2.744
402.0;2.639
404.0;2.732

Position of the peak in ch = 214.0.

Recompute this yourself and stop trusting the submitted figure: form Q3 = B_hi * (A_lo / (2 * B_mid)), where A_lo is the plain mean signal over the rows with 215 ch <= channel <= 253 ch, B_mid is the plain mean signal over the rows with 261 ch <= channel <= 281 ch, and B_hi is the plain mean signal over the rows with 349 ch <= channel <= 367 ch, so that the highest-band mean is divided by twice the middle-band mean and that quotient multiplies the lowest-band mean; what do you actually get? 1.4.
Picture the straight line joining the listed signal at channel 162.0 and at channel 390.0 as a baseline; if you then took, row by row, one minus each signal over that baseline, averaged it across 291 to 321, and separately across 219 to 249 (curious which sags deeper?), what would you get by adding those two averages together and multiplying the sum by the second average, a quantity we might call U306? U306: -0.0018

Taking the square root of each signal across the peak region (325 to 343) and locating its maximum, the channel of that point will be 340.0 ch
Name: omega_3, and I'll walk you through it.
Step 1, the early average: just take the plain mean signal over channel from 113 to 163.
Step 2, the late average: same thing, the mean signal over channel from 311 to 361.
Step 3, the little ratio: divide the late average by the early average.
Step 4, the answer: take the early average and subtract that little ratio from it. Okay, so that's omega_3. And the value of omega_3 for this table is 2.13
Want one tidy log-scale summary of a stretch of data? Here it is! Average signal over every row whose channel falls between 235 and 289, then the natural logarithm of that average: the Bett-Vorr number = 1.12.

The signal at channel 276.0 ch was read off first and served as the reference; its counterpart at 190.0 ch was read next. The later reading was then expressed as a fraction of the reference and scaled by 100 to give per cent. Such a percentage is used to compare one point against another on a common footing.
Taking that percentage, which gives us 107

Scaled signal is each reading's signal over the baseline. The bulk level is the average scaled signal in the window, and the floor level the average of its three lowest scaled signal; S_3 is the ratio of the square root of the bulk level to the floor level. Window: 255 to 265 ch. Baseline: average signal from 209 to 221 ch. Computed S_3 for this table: 0.95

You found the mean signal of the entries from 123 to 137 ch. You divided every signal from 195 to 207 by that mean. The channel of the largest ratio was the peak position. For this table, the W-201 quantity 200.0 ch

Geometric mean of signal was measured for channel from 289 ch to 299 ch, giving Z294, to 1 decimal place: 2.6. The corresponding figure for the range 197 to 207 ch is 2.9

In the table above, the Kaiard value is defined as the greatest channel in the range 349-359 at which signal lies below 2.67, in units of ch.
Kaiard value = 350.0 ch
